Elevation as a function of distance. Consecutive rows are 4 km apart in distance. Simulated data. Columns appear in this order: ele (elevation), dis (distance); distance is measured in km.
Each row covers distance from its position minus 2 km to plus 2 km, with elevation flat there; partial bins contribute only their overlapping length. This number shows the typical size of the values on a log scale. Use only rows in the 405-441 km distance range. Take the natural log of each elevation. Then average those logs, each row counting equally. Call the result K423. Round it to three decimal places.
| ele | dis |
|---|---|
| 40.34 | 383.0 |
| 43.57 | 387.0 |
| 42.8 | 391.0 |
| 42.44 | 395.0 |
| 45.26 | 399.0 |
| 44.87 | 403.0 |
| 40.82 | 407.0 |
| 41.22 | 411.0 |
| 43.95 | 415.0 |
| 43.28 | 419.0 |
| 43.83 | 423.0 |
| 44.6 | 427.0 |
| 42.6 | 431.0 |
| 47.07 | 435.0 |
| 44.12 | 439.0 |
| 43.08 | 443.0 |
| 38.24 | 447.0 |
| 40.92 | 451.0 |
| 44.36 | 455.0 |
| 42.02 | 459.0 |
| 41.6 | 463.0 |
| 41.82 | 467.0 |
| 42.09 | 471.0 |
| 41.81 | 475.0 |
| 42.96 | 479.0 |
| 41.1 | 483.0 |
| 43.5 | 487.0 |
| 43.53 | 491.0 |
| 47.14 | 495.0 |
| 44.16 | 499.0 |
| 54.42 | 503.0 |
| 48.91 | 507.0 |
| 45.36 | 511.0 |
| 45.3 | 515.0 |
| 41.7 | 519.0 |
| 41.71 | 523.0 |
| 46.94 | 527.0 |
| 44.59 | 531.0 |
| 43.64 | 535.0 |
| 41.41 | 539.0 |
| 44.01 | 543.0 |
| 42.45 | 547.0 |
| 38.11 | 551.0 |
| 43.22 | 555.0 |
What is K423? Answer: 3.772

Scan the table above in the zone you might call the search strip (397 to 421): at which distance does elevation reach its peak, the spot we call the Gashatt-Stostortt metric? 399.0 km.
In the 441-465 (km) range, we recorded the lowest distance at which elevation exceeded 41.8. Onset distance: 443.0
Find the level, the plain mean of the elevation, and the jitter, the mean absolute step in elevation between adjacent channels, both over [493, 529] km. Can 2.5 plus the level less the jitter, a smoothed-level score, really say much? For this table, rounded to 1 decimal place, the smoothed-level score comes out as 44.8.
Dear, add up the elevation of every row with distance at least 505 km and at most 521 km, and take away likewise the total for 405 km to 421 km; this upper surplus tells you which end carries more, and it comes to 12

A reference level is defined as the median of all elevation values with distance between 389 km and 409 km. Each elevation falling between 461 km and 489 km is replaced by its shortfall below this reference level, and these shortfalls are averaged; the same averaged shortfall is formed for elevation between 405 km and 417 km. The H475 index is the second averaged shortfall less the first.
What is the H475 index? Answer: 0.1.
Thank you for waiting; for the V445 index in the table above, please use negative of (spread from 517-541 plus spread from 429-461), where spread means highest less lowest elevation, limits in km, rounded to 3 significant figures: -14.4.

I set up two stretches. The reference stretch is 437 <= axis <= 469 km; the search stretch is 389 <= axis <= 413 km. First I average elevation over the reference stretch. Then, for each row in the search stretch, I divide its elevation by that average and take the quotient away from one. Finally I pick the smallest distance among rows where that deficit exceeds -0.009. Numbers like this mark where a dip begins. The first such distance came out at 407.0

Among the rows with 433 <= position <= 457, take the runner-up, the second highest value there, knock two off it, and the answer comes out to 42.4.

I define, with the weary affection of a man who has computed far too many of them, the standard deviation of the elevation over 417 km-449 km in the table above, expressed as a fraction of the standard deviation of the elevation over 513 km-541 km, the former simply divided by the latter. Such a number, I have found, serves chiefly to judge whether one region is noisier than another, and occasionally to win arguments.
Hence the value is 1.2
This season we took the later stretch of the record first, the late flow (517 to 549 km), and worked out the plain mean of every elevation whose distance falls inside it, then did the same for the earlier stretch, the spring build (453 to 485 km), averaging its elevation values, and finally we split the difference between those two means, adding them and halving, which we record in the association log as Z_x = 42.8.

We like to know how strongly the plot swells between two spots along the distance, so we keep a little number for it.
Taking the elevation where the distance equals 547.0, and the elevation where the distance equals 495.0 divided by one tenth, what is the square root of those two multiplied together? 141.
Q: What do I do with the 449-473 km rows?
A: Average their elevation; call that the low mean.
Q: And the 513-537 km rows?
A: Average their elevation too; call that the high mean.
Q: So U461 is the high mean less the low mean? 2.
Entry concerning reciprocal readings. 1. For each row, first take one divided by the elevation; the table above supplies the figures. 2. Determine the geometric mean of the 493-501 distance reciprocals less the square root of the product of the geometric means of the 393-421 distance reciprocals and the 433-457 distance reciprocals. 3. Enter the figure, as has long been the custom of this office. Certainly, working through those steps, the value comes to -0.0013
